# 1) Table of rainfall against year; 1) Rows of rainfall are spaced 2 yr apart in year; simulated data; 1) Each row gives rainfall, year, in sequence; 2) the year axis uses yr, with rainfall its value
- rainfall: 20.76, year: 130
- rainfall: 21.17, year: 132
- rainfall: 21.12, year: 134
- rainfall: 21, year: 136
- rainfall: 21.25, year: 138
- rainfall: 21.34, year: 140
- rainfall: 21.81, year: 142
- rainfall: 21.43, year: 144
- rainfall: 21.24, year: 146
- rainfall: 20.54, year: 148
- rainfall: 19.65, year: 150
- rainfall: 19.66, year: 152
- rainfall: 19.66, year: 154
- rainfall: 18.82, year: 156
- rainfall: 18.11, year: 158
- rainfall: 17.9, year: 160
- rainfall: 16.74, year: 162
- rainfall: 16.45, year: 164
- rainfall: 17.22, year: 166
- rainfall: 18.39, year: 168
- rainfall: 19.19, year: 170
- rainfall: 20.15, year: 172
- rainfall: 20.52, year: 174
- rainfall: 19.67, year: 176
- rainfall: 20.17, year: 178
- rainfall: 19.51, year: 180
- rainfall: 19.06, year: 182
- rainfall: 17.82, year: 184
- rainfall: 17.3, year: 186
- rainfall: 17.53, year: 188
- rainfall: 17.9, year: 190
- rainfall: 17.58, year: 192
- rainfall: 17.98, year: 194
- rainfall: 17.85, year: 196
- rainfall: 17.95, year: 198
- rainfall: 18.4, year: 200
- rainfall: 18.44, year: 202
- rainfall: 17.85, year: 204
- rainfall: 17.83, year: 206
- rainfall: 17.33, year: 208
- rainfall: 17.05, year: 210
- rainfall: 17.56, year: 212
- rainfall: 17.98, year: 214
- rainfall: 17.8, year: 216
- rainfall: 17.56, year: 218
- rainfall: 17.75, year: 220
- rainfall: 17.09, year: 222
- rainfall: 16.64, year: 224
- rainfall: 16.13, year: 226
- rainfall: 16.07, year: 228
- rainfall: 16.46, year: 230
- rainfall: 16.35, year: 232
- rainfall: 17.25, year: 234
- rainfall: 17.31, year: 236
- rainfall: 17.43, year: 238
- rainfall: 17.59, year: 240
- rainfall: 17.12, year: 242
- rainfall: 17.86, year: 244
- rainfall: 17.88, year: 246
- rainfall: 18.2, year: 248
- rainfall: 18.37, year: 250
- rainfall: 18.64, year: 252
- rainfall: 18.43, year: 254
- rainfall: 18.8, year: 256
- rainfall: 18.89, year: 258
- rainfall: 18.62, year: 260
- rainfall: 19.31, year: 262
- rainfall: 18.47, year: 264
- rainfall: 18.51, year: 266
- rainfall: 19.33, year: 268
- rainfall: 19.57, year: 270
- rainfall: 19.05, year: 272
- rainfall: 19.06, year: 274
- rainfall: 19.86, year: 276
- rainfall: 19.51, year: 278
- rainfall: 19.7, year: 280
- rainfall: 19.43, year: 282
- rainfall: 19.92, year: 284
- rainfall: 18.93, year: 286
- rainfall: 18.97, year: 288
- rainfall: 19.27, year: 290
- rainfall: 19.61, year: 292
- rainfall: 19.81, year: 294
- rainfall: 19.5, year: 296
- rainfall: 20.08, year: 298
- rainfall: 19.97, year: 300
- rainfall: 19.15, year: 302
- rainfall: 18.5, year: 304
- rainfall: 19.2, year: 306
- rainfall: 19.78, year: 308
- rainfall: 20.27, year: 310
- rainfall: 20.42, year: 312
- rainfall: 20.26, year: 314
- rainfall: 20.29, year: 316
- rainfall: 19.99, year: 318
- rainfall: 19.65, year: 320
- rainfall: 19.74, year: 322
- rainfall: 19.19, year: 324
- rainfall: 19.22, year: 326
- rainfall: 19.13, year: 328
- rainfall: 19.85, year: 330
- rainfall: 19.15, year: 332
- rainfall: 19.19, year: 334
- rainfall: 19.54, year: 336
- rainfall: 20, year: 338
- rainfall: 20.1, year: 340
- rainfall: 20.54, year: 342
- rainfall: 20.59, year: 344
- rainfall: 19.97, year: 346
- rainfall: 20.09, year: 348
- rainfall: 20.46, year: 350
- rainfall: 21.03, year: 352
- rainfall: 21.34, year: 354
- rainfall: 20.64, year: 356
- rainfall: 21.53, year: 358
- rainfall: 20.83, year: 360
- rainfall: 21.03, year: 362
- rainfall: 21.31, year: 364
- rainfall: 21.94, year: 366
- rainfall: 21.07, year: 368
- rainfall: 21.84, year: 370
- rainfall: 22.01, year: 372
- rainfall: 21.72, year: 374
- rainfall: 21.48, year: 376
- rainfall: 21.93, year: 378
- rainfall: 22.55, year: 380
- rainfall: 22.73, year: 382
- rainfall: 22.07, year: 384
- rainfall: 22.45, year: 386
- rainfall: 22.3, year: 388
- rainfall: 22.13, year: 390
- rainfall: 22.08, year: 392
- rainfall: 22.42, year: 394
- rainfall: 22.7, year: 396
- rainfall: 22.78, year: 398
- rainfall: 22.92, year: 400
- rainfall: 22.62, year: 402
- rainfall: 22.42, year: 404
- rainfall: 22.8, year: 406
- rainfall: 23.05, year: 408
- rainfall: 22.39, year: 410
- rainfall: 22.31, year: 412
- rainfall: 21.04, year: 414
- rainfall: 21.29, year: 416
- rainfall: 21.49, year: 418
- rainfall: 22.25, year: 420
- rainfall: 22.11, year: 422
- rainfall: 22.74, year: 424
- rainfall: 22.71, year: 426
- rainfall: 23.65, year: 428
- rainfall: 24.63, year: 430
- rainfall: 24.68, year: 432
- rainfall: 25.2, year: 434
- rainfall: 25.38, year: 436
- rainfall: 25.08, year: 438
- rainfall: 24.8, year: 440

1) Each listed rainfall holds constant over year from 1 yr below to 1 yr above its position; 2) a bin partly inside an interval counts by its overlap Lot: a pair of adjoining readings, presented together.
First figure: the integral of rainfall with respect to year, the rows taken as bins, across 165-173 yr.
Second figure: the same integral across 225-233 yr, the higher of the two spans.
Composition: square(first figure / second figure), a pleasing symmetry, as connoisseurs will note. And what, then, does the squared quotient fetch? 1.3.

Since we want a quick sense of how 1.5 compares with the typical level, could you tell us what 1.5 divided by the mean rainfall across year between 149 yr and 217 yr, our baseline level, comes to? 0.0819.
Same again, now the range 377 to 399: 0.0670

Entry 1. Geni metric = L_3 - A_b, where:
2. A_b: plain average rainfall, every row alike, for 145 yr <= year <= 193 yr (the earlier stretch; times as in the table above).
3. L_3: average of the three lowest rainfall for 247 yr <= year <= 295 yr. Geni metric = -0.4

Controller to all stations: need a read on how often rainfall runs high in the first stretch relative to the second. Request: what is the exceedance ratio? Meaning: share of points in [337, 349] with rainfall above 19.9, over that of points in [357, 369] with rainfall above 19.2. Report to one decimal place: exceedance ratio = 1.0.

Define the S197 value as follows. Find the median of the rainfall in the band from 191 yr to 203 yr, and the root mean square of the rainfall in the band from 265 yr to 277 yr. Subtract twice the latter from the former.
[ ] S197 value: -21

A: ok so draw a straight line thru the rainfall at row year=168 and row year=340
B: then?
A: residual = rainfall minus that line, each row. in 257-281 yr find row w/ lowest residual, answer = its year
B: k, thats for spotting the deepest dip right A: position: 264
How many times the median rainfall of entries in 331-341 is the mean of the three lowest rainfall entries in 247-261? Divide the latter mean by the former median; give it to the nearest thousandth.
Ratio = 0.938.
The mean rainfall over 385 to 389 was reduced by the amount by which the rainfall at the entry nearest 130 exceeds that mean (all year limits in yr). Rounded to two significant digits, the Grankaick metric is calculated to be 24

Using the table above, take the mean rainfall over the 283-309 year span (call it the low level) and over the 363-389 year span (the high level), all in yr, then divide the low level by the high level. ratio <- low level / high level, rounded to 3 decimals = 0.885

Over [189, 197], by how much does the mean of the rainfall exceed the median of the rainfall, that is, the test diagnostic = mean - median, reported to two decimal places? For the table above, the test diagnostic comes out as -0.05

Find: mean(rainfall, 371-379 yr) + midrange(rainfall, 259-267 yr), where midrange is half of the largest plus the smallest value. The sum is 40.7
